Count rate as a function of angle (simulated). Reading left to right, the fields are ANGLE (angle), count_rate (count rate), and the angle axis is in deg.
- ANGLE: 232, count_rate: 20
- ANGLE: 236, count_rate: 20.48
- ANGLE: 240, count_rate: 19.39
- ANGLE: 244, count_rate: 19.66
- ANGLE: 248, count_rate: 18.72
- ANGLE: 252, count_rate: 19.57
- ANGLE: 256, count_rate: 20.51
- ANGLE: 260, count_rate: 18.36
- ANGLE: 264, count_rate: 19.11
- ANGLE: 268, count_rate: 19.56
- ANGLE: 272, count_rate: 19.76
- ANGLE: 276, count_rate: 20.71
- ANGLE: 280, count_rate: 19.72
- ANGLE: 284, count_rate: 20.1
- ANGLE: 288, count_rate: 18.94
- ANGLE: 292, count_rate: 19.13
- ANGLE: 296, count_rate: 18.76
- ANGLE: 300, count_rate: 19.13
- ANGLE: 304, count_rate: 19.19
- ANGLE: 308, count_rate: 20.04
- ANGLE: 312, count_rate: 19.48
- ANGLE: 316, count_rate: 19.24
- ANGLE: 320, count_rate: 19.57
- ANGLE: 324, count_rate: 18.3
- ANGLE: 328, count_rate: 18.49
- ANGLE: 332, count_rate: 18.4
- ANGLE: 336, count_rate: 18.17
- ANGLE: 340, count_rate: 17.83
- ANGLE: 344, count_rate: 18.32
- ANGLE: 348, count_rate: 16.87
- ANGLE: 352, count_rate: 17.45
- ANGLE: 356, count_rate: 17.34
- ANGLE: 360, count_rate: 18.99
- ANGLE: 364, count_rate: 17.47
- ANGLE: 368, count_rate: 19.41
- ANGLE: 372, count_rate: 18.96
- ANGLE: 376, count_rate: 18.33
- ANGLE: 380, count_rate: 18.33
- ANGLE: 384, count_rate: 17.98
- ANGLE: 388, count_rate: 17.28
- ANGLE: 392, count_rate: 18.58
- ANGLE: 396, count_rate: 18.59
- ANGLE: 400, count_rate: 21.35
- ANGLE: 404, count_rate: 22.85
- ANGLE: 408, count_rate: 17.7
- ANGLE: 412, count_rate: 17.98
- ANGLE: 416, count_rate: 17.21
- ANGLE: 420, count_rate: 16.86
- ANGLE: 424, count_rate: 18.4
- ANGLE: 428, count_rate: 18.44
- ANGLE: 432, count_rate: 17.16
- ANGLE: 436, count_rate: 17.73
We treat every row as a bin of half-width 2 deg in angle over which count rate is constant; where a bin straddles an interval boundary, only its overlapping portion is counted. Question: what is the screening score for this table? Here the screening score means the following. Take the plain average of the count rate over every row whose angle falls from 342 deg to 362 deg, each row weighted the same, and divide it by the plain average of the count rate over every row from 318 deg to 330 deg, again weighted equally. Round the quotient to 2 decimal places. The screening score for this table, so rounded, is 0.95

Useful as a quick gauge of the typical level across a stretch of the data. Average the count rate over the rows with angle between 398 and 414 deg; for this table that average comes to 20.0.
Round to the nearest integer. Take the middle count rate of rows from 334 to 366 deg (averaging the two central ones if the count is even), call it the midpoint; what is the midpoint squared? 312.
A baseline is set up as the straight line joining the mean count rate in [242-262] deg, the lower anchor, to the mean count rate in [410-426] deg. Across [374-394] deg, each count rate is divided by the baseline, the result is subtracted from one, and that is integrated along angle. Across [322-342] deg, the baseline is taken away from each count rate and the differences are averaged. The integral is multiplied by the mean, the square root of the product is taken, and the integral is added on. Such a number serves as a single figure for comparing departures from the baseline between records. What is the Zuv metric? 0.06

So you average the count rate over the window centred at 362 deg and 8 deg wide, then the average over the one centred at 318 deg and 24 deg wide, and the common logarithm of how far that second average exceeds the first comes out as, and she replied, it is 0.0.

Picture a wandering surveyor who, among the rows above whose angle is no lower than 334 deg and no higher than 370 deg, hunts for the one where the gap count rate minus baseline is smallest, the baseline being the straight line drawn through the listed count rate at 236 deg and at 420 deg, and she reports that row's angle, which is 348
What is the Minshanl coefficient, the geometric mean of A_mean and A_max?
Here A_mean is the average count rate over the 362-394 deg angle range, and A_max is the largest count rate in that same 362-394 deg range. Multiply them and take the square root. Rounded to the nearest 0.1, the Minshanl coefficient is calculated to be 18.8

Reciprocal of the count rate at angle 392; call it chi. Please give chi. 0.054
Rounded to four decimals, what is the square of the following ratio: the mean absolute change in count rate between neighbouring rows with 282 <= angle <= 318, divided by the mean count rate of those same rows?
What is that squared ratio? 0.0006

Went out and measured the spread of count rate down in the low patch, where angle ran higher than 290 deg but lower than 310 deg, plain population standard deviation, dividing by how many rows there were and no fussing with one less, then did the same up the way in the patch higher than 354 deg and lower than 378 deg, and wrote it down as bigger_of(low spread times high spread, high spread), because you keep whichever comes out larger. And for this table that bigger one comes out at 0.78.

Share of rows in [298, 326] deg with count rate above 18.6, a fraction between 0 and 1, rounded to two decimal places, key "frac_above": 0.86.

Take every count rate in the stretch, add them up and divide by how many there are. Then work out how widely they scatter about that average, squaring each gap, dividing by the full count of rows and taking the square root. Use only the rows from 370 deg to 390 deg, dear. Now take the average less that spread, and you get 17.6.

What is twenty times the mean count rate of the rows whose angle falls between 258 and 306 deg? 387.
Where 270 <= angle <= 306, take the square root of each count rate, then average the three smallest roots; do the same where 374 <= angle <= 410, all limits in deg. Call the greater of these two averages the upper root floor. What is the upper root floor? 4.35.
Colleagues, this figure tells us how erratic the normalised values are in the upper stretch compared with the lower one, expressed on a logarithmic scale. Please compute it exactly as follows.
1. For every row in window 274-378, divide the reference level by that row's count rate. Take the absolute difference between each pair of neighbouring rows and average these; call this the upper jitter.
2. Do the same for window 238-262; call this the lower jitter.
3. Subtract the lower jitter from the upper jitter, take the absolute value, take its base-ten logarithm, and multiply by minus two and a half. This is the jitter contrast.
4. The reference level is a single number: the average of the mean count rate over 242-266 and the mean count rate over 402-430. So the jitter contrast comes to 4.5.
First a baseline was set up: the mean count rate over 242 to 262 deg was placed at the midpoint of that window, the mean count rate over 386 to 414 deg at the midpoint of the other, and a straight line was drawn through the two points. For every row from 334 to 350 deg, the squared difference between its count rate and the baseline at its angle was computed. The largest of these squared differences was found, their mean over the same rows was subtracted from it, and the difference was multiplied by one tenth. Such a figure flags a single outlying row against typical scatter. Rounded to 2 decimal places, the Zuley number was 0.32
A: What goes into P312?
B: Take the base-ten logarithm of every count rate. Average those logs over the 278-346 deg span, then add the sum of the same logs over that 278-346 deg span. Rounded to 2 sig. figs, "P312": 23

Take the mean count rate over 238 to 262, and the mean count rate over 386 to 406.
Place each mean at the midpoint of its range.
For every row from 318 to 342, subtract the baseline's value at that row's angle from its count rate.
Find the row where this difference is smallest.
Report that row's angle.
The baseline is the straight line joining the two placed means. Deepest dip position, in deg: 340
